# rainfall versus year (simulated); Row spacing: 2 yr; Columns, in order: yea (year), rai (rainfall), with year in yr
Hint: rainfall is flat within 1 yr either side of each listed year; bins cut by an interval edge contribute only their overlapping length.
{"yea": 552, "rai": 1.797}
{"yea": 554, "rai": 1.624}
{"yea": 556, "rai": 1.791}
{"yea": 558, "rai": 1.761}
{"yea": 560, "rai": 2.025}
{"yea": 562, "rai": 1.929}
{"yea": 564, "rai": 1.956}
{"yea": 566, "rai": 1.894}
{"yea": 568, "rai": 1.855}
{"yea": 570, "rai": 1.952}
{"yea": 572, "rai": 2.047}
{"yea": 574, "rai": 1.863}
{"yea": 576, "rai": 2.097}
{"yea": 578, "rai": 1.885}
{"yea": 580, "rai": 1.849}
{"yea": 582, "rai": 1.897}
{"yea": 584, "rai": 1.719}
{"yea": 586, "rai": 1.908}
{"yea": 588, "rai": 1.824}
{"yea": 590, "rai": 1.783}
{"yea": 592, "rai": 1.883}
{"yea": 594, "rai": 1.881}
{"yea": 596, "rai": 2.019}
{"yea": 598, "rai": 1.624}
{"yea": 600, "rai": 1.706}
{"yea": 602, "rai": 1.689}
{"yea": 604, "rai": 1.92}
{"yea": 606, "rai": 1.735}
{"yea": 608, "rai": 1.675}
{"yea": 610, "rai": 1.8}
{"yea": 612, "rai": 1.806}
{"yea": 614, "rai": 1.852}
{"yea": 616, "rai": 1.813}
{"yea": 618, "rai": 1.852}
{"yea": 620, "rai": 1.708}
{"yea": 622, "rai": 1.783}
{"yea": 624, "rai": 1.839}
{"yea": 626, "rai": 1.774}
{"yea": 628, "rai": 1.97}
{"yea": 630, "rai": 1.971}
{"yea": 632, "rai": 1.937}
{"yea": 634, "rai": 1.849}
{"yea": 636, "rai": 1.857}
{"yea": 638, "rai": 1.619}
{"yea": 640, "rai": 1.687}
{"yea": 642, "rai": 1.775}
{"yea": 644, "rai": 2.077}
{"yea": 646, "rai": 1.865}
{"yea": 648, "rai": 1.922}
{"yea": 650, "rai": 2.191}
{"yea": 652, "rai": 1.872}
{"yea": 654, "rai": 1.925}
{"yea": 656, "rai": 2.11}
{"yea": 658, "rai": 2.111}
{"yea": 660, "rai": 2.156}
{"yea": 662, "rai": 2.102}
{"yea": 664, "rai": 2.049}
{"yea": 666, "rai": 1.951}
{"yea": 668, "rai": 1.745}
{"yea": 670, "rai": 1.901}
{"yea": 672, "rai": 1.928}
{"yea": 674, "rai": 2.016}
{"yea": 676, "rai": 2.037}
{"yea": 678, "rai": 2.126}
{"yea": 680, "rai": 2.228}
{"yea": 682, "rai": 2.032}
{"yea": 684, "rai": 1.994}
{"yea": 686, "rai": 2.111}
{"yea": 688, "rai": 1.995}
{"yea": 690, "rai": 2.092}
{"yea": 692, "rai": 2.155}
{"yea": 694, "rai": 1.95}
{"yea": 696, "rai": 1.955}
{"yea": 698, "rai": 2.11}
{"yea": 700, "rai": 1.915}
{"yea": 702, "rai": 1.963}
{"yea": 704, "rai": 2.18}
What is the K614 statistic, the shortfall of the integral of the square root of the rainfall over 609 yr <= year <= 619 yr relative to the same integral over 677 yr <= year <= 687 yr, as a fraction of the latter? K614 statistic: 0.07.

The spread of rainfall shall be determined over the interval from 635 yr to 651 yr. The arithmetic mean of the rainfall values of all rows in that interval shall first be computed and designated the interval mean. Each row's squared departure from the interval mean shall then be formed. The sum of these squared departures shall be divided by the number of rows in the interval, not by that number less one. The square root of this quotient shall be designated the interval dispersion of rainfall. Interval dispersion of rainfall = 0.18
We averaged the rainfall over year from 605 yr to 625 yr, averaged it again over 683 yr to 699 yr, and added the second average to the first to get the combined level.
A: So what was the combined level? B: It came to 3.83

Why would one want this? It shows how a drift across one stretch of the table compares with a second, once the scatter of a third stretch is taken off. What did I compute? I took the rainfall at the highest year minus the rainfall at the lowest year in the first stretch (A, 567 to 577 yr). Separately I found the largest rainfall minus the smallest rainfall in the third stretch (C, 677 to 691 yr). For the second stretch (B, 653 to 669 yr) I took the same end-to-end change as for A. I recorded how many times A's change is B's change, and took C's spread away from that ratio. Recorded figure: -1.6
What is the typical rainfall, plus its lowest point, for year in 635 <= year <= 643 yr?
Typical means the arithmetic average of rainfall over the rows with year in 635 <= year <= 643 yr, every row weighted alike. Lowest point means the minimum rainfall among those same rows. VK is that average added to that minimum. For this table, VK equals 3.35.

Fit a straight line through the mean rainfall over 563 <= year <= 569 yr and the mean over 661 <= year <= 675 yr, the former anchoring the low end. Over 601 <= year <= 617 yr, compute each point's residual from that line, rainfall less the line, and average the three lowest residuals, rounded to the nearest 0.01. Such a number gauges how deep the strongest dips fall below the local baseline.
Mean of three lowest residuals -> -0.22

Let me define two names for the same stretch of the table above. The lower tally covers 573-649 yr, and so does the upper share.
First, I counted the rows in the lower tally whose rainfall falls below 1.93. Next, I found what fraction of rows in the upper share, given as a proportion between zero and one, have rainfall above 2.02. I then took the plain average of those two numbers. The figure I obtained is 16.0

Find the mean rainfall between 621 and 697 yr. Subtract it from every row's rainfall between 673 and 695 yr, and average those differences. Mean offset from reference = 0.10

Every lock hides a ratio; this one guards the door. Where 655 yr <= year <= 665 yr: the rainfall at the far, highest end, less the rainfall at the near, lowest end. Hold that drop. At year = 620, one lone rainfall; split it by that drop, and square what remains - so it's 784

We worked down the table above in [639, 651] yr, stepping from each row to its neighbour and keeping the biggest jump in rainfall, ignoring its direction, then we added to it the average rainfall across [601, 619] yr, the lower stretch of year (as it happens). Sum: 2.10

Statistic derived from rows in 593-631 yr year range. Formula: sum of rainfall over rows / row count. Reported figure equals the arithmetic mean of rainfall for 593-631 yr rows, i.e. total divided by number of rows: 1.81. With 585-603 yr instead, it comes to 1.81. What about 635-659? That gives 1.92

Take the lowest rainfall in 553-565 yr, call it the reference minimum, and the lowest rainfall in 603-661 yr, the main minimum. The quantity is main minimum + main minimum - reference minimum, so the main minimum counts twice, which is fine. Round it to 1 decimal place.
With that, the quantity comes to 1.6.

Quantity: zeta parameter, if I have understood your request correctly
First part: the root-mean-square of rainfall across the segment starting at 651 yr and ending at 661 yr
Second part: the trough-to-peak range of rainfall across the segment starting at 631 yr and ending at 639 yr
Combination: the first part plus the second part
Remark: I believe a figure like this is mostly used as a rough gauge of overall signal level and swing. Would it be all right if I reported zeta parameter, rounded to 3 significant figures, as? 2.36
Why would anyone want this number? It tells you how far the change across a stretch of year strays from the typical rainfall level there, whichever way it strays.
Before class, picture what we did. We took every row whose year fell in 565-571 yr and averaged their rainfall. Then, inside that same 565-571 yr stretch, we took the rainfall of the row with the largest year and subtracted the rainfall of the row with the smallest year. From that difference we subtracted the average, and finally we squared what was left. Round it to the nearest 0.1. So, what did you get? 3.4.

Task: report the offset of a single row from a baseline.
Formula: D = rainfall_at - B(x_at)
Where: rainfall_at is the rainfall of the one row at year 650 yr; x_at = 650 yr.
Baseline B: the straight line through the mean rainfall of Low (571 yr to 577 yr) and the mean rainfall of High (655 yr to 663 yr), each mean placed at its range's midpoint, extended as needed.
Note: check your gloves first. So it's 0.08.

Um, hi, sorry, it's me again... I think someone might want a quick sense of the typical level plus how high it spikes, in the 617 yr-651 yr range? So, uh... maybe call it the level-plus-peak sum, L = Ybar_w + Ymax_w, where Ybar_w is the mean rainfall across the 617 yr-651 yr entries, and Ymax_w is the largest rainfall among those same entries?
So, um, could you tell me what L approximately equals 4.05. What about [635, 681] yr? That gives 4.20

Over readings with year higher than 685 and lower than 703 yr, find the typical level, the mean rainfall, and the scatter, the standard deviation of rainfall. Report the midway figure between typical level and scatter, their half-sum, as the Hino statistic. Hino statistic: 1.06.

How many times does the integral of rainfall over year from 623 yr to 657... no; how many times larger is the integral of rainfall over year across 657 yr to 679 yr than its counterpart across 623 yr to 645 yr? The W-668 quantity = 1.09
